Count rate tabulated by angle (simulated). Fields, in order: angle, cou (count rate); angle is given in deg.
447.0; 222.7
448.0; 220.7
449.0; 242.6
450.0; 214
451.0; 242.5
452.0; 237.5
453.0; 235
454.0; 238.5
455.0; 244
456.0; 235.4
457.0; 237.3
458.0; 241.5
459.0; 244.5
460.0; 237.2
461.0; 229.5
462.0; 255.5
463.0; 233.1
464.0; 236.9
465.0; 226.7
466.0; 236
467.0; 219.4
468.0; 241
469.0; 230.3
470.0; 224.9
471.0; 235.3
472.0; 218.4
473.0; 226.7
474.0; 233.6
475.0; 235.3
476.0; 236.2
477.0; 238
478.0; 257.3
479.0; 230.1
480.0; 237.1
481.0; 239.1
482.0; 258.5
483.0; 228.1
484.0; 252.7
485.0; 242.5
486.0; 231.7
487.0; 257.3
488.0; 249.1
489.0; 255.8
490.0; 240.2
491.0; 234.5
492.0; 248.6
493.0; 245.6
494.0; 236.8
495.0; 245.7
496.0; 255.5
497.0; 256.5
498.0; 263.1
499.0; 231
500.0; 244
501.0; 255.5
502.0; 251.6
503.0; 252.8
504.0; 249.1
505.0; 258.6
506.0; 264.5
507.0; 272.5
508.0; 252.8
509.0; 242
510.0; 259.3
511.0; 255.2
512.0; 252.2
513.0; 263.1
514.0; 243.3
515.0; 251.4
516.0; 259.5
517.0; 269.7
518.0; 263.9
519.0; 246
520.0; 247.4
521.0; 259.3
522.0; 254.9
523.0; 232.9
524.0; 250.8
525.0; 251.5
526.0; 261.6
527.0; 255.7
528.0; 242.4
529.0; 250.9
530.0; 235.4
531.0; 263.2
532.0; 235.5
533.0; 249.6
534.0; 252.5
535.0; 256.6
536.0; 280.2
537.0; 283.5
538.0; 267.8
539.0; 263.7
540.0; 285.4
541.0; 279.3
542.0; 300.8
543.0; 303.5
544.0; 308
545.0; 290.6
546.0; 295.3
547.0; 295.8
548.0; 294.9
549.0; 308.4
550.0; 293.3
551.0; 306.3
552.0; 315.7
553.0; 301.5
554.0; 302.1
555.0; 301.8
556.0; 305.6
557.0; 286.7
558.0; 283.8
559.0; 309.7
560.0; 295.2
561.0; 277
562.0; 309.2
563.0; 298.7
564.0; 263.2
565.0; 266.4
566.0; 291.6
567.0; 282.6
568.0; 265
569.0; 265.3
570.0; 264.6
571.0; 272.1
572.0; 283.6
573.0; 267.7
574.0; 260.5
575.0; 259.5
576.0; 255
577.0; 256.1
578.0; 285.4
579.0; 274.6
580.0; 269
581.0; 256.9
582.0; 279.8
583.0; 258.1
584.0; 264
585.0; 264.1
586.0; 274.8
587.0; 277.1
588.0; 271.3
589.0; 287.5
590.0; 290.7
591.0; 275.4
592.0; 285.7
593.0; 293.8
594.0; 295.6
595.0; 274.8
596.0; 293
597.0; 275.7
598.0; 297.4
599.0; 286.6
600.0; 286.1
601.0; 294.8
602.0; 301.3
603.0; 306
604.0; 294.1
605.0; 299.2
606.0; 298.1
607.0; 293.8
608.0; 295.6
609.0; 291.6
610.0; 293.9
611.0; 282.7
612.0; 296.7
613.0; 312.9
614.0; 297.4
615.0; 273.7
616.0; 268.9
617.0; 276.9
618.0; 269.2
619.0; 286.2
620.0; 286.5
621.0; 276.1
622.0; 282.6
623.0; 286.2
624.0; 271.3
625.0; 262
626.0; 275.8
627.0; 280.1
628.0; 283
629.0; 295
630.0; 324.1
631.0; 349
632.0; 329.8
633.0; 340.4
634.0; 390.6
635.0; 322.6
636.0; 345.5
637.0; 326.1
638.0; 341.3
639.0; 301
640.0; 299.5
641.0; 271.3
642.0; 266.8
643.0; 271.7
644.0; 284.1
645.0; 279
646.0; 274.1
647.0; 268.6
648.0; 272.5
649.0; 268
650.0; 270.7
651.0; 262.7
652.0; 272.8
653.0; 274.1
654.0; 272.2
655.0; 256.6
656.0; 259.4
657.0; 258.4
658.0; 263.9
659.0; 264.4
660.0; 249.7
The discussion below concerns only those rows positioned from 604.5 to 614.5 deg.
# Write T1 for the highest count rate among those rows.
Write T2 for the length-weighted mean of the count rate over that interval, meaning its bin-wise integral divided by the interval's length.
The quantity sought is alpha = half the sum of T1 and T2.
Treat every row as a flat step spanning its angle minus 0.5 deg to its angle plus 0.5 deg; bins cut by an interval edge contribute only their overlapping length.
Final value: 305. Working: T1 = 312.9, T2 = 296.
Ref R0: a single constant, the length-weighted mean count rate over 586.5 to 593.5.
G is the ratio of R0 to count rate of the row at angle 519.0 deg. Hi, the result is 1.15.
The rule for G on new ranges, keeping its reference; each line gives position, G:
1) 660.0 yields 1.13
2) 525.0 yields 1.13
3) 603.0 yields 0.93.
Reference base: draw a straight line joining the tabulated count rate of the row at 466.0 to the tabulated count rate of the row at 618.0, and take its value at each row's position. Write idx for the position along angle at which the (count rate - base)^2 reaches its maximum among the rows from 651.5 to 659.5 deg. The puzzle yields 655.0 deg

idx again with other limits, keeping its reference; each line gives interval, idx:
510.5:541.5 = 540.0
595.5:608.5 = 603.0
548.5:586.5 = 552.0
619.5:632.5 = 631.0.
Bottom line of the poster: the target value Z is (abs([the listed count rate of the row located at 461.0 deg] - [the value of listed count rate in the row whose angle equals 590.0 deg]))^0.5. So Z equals 7.8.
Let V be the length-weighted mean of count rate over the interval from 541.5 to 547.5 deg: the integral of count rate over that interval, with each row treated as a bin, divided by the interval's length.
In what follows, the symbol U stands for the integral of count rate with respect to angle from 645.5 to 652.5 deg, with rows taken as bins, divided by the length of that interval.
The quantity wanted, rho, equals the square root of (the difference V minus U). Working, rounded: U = 270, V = 299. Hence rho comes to 5.4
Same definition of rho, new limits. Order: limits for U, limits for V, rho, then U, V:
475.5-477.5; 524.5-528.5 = 4.0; 237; 253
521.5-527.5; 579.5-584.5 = 3.8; 251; 266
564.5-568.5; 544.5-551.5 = 4.6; 276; 298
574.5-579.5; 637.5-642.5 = 5.5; 266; 296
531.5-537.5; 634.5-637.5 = 8.5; 260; 331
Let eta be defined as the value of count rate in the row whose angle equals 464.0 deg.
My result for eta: 236.9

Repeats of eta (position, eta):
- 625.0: 262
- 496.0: 255.5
